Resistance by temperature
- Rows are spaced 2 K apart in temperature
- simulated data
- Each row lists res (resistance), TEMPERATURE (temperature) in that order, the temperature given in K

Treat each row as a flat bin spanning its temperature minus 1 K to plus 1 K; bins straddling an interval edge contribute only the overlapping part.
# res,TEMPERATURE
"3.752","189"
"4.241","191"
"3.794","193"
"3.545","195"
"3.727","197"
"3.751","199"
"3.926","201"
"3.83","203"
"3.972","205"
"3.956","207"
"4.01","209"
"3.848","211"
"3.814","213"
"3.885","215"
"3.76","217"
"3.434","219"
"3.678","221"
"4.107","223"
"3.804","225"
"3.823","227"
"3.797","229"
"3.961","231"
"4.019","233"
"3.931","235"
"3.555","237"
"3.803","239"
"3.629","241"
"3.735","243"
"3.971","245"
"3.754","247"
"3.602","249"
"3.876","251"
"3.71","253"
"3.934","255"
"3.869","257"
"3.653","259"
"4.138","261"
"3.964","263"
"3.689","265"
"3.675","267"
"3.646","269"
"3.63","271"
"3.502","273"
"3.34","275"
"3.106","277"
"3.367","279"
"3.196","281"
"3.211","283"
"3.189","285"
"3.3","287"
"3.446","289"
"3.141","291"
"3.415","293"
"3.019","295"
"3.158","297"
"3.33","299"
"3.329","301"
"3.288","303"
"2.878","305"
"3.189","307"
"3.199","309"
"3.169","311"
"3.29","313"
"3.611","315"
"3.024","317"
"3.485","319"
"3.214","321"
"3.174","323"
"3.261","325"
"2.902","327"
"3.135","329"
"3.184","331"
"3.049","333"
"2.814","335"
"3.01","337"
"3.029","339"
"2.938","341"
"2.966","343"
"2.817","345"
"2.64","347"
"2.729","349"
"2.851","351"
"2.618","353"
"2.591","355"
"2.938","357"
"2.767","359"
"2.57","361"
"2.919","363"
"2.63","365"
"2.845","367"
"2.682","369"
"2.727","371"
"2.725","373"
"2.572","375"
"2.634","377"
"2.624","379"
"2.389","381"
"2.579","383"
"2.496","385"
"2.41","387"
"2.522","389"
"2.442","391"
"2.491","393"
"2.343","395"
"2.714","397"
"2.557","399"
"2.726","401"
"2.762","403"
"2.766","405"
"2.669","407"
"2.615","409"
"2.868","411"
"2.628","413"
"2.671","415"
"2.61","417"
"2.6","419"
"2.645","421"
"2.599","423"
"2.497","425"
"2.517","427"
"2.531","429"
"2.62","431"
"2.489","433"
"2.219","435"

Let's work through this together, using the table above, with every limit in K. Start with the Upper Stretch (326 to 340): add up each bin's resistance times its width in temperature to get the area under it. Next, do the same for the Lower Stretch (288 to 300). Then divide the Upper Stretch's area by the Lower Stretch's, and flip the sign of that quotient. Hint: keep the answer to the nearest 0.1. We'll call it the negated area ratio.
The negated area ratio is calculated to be -1.1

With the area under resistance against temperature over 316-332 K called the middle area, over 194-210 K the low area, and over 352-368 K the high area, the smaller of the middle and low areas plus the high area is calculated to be 95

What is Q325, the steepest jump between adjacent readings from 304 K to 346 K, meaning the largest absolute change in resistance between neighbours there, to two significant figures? 0.59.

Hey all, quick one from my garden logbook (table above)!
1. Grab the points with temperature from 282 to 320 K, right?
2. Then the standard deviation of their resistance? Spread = 0.17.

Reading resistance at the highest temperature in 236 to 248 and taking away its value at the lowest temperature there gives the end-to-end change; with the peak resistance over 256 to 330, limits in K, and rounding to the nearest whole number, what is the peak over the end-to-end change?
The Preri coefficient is 21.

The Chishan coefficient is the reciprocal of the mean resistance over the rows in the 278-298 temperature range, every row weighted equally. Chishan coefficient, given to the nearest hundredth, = 0.31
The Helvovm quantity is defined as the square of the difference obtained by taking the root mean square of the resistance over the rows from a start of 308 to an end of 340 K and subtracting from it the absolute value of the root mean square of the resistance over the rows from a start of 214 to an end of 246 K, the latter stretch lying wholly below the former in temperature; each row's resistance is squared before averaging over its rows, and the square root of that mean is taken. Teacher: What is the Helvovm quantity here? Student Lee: 0.42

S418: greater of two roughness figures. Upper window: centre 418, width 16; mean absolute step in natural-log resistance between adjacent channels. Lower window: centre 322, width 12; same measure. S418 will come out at 0.076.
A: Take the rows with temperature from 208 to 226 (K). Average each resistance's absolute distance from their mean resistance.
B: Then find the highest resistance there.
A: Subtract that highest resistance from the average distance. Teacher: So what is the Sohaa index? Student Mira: -3.98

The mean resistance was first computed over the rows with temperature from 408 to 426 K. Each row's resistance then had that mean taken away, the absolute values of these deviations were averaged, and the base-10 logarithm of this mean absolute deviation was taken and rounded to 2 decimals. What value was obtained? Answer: -1.22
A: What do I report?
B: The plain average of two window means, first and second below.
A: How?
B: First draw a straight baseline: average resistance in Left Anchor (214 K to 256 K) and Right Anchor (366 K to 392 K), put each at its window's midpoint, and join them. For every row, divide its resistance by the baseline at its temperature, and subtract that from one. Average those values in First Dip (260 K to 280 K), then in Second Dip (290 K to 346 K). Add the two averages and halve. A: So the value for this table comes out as -0.02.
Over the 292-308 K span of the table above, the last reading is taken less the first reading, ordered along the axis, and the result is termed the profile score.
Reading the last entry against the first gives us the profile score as -0.23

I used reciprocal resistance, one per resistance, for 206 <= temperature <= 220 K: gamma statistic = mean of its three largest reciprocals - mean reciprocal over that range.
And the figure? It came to 0.010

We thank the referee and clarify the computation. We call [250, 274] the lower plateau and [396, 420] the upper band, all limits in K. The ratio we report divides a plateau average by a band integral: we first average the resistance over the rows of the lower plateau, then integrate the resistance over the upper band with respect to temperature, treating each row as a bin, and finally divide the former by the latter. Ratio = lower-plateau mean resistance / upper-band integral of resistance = 0.0586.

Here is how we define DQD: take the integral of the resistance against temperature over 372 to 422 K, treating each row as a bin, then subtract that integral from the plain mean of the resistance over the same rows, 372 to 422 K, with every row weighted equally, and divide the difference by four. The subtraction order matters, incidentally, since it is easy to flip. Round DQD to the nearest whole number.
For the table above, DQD -32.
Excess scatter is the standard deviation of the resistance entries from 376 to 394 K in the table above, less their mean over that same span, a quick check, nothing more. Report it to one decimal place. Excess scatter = -2.4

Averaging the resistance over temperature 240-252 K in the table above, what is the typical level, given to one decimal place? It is 3.8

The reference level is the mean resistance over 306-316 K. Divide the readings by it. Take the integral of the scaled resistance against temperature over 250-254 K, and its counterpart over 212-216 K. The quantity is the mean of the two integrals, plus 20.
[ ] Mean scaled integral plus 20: 24.6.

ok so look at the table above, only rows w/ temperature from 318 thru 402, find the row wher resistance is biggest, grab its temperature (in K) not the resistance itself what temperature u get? 319 K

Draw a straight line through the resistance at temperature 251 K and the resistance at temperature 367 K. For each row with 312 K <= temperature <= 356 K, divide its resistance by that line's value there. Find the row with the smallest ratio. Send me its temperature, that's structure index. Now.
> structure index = 347 K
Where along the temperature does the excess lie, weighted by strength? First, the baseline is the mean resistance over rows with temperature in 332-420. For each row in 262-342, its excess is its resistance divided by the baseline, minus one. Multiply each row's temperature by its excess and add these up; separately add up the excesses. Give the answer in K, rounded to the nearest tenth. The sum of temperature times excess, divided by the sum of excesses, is 295.3 K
